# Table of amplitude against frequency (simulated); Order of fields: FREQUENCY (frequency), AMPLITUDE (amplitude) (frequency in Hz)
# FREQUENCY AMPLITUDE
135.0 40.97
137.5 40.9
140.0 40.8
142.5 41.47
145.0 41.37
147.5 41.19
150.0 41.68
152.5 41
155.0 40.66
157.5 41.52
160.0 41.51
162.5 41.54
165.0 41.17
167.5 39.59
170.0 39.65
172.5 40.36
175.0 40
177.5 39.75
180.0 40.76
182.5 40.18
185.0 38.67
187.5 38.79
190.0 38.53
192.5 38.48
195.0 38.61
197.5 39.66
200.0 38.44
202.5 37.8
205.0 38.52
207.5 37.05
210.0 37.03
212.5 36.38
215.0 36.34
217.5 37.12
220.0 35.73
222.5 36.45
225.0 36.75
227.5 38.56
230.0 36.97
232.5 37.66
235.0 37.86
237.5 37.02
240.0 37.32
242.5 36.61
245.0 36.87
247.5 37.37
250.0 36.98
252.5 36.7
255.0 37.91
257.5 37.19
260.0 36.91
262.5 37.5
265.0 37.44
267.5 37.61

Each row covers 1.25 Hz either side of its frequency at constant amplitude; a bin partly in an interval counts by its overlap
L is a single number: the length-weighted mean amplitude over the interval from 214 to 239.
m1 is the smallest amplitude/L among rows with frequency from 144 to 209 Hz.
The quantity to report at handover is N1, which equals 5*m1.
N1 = 5.00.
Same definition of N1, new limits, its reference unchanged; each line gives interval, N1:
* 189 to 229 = 4.82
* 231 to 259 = 4.94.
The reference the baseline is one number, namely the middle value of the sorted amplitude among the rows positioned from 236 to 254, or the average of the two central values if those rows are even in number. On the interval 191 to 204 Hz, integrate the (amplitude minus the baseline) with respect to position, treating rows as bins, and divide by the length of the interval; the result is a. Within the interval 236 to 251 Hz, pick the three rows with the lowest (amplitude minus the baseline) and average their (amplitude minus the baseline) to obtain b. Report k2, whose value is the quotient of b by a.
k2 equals -0.1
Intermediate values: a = 1.6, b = -0.2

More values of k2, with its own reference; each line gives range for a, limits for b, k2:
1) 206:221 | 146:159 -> -12.2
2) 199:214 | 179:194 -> 3.0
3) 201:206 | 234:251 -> -0.1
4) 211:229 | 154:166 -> -19.5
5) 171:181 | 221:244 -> -0.1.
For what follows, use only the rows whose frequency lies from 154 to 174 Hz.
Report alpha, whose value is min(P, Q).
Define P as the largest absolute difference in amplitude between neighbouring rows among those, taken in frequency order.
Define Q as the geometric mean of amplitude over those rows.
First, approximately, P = 1.58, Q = 40.7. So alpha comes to 1.58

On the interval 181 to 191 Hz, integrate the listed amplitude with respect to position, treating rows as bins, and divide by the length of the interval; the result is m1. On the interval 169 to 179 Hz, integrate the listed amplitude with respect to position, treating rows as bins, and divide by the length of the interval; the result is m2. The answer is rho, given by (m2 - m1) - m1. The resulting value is -38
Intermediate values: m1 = 39.1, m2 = 40.0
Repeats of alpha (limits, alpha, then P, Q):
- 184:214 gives 1.47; 1.47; 38.2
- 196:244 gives 1.81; 1.81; 37.3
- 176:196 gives 1.51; 1.51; 39.2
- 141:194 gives 1.58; 1.58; 40.4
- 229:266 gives 1.21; 1.21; 37.2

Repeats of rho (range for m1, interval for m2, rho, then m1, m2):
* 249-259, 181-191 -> -35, 37.2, 39.1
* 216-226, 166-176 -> -33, 36.5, 39.9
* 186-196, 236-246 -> -40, 38.6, 37.0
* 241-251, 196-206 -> -35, 37.0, 38.6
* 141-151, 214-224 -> -46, 41.4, 36.4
